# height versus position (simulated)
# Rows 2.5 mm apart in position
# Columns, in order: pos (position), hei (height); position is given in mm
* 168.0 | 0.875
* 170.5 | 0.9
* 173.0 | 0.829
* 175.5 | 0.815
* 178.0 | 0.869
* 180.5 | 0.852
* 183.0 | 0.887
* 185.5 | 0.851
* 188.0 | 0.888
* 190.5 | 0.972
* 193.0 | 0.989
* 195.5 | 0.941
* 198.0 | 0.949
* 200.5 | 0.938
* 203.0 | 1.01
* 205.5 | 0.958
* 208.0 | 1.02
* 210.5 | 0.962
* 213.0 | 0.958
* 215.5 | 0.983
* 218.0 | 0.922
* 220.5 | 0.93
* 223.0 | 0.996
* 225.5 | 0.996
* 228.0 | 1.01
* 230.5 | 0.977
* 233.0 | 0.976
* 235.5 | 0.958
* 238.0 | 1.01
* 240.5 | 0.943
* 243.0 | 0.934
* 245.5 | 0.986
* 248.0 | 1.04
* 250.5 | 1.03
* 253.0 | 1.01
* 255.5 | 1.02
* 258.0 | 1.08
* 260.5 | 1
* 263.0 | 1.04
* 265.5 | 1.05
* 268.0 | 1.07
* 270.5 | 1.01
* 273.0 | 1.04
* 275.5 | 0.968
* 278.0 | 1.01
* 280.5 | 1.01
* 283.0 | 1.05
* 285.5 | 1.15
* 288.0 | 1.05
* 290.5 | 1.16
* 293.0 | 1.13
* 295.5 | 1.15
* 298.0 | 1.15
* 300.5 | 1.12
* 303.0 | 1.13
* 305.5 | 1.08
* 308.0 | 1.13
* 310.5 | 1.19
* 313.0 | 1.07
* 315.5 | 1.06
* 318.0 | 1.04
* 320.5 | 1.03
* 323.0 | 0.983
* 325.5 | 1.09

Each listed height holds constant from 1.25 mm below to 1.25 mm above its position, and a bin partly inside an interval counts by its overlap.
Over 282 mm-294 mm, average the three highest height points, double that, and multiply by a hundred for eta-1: 229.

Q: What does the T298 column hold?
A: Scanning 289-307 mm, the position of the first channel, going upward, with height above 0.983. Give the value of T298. 290.5 mm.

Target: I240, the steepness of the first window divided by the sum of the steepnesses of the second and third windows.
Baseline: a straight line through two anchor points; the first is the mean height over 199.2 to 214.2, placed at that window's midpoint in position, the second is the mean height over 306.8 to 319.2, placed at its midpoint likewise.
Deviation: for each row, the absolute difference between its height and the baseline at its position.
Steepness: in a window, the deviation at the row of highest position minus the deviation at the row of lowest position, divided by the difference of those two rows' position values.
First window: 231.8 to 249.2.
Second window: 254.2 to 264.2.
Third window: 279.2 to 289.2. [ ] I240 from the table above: 0.1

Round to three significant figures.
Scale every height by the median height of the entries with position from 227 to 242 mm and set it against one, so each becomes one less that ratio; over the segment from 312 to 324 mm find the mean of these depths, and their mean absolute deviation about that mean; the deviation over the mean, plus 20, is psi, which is 19.6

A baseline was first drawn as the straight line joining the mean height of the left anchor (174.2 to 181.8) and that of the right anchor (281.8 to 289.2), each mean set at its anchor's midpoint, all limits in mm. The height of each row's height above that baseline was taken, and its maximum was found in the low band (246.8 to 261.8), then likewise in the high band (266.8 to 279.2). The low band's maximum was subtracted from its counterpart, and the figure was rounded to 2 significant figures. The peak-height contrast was -0.032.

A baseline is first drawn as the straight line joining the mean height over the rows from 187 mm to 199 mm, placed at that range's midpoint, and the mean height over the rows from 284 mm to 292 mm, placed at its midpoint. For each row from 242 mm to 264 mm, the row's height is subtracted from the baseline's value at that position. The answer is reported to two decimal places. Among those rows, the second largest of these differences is 0.07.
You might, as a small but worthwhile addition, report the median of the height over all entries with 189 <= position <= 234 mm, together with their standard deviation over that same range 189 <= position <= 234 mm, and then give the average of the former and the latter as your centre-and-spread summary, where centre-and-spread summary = 0.50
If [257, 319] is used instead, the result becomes 0.56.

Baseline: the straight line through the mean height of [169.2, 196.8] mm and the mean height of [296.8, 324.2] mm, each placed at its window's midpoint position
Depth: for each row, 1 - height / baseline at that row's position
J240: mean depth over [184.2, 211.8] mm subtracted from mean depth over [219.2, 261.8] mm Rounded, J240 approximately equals 0.028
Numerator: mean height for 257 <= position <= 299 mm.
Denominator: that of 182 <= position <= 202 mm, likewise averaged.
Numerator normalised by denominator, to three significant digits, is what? 1.15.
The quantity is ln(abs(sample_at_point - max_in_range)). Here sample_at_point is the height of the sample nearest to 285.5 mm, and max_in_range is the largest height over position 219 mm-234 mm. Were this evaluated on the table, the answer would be -1.97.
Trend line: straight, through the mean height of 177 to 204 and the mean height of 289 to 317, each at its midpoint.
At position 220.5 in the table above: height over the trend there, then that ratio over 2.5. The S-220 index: 0.381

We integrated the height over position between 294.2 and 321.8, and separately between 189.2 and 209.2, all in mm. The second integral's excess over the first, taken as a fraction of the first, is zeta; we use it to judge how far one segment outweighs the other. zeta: -0.36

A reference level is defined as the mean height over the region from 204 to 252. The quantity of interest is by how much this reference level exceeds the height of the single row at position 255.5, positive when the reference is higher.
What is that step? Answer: -0.04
